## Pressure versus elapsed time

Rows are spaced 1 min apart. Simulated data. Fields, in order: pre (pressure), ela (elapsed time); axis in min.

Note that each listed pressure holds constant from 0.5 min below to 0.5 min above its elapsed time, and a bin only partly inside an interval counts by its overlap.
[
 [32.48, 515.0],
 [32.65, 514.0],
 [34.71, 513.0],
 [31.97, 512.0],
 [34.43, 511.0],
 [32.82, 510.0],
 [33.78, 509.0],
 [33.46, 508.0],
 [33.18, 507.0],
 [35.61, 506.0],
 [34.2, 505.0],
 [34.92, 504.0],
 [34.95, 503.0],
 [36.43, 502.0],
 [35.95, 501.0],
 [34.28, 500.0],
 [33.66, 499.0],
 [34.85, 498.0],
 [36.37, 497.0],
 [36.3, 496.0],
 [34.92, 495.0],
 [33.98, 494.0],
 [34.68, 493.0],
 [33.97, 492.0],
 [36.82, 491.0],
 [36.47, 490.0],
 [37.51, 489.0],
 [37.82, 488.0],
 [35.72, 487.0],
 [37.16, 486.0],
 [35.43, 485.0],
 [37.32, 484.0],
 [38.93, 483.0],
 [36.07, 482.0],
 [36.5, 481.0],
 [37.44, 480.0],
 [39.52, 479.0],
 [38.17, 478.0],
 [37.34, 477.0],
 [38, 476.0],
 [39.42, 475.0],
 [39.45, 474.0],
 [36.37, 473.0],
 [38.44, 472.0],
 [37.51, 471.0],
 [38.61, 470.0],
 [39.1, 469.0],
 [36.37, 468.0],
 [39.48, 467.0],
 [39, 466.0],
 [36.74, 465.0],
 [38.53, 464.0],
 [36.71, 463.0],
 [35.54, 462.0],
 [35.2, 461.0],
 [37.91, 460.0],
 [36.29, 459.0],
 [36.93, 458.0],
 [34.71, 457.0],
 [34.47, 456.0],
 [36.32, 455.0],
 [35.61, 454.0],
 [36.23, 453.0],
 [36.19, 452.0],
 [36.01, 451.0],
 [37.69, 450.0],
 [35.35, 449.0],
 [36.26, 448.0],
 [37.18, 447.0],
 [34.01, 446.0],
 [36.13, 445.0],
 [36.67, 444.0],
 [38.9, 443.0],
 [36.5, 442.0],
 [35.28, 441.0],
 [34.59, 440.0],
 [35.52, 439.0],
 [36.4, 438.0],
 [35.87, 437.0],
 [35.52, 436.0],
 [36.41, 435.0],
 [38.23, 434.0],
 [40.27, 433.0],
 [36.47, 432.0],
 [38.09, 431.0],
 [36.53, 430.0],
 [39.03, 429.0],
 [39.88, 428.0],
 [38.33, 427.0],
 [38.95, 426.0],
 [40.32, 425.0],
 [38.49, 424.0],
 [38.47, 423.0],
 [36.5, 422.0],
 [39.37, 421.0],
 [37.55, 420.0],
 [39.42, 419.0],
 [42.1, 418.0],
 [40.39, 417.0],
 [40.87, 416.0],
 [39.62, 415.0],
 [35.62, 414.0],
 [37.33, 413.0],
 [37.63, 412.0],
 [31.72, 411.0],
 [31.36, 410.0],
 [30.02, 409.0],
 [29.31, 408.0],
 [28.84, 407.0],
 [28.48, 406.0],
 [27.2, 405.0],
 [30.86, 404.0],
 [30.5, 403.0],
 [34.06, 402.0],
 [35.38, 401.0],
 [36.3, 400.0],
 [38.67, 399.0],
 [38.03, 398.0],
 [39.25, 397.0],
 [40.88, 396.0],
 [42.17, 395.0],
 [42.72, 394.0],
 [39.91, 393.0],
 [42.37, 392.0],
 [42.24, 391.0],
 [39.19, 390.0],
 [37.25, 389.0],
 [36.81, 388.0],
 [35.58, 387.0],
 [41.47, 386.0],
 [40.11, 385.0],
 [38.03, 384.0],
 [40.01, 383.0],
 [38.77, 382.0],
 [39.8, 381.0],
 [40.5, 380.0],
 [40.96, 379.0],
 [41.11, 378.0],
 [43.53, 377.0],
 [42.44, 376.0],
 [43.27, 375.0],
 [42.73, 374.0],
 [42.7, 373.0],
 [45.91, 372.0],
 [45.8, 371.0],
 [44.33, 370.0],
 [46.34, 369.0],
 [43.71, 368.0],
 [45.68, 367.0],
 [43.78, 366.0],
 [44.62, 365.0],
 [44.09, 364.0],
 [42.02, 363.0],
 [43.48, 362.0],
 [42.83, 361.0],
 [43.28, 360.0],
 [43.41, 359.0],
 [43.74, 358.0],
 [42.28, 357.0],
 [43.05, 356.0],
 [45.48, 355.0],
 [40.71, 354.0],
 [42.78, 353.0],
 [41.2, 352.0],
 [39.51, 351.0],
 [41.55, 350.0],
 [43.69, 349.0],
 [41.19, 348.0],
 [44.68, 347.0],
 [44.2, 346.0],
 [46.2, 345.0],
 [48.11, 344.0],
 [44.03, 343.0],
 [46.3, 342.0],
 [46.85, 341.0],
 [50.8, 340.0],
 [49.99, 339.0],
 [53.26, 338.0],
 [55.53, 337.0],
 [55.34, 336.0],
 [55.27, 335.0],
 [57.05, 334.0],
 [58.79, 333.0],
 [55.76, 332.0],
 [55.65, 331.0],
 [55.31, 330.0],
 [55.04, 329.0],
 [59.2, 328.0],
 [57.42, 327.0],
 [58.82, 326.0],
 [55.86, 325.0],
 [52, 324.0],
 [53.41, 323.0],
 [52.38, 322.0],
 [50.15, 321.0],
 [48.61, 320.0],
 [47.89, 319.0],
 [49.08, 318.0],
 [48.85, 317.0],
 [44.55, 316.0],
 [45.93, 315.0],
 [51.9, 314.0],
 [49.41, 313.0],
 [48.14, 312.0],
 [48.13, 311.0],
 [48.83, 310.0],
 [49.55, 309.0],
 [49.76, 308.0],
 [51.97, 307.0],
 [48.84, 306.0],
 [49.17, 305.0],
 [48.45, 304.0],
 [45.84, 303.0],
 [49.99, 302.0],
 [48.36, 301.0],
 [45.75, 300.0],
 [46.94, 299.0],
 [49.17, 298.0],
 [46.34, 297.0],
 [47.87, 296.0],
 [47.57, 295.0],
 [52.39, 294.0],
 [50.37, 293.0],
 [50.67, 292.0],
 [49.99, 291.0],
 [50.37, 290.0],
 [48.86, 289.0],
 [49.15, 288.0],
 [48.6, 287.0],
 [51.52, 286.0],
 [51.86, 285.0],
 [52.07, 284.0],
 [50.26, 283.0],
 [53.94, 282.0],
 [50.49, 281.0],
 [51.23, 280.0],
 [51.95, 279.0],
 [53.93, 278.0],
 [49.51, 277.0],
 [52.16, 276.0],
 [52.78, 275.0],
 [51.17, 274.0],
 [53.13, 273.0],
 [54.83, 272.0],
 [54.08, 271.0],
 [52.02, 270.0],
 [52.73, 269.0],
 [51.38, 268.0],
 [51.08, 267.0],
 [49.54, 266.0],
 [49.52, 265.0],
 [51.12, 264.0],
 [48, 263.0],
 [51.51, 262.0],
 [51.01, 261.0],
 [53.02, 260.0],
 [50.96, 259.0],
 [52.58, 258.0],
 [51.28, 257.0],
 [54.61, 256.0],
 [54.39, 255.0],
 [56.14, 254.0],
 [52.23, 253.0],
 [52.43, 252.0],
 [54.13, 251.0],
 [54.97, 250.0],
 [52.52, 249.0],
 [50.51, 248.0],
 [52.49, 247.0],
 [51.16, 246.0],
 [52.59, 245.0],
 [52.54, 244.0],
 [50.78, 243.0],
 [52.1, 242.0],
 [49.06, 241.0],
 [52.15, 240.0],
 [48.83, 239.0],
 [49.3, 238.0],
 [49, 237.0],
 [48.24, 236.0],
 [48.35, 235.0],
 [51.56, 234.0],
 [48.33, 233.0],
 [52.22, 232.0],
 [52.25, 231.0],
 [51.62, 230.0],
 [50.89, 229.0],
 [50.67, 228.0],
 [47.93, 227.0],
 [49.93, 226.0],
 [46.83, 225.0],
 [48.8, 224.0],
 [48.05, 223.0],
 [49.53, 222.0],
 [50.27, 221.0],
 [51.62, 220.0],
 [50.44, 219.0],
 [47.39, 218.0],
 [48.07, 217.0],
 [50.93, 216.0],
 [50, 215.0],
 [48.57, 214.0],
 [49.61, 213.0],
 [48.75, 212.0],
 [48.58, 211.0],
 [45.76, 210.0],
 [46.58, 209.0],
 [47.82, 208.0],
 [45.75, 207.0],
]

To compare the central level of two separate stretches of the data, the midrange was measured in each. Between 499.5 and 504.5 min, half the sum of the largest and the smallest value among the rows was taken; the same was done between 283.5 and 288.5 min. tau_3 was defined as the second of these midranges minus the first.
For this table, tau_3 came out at 15.0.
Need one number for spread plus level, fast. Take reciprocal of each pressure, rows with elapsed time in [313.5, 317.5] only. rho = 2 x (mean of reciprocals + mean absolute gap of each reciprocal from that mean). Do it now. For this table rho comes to 0.044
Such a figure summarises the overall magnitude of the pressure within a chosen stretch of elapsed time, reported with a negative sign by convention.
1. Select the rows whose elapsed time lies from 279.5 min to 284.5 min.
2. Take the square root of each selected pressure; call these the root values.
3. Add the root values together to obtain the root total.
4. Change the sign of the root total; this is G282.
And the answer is -36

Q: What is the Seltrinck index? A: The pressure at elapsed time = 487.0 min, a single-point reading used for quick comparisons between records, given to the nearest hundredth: 35.72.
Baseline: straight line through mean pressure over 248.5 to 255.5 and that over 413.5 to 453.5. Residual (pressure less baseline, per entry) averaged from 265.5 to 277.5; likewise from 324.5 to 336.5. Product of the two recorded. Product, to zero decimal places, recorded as 0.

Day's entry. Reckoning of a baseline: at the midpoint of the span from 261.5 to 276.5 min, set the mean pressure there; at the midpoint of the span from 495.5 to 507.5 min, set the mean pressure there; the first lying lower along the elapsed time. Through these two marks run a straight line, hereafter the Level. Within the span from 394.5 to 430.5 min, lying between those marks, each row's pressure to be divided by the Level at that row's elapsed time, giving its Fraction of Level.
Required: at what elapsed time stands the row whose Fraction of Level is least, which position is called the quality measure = 405.0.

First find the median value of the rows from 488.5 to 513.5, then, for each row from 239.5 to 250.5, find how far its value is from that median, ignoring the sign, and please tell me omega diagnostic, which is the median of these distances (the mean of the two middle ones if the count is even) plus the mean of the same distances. 35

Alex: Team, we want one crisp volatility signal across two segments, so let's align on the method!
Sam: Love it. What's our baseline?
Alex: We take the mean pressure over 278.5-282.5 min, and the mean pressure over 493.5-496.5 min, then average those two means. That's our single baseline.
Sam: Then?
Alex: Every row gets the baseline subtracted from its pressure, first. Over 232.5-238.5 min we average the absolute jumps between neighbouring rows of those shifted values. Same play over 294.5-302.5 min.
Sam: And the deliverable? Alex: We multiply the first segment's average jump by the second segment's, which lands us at 2.7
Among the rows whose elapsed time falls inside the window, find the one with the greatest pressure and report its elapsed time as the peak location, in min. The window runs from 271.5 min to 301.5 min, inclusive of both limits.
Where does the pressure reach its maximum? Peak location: 272.0 min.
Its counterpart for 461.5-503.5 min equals 479.0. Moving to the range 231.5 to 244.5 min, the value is 244.0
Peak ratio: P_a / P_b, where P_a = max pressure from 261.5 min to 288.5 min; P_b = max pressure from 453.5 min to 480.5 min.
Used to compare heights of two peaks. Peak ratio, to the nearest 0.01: 1.39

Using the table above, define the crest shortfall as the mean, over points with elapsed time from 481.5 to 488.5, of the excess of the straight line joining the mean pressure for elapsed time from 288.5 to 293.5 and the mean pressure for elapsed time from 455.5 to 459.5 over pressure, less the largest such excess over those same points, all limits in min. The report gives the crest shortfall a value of -1.5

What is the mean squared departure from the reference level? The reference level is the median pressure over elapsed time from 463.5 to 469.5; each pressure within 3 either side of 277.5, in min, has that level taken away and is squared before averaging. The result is 175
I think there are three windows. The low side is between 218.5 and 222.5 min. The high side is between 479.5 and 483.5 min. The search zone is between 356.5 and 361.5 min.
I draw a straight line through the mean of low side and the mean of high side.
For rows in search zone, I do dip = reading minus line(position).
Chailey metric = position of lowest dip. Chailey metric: 357.0 min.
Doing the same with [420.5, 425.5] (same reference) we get 422.0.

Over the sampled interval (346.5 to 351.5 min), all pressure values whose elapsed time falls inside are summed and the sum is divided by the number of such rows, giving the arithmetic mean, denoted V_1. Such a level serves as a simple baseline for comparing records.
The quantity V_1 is 42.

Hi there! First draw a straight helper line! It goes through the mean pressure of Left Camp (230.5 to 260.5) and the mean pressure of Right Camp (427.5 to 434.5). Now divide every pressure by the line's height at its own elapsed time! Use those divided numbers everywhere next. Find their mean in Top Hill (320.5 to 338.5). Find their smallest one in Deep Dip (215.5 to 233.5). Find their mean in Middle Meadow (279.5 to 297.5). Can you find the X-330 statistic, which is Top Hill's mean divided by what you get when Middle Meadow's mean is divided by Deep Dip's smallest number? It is 1.03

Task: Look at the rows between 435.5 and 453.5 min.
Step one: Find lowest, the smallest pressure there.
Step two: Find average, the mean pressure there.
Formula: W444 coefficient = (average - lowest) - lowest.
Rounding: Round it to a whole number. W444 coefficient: -32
